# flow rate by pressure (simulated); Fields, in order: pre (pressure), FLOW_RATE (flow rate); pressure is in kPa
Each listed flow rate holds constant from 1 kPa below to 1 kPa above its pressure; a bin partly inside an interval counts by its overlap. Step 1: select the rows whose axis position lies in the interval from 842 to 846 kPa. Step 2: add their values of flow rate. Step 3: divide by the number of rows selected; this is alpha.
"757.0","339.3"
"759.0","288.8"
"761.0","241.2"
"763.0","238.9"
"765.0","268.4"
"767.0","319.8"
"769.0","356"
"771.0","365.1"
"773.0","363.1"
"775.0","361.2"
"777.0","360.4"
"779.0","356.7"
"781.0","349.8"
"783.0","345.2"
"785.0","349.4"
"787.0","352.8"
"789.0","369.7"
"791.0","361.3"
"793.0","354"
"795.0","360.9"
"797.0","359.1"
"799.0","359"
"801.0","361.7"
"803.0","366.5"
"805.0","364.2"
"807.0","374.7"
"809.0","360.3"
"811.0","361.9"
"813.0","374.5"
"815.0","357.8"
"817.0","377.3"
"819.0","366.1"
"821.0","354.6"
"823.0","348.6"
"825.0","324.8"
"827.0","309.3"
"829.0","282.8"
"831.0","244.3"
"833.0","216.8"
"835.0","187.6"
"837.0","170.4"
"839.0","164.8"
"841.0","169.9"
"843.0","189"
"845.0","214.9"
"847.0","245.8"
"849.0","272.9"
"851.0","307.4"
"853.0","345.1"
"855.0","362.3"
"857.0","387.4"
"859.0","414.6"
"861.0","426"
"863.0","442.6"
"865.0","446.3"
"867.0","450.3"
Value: 202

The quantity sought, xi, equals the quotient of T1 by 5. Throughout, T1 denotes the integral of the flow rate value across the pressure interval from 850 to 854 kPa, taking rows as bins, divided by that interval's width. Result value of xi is 65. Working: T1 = 326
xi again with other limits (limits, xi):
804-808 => 74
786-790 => 72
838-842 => 33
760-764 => 48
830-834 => 46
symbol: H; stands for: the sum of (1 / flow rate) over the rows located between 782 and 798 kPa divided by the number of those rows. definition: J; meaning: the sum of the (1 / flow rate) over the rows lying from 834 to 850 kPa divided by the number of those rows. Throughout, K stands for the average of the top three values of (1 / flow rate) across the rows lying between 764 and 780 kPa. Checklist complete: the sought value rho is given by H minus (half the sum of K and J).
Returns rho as -0.0014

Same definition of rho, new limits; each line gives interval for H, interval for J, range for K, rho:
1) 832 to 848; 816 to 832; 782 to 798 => 0.0022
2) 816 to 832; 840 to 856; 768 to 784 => -0.0003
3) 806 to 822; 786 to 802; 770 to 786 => -0.0001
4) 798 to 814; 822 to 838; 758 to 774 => -0.0013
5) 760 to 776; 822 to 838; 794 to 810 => -0.0001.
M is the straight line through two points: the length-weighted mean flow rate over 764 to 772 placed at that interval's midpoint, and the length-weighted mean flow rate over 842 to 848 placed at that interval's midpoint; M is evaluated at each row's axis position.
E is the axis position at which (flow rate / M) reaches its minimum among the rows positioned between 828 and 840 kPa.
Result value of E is 839.0 kPa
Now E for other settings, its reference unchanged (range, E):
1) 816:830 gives 829.0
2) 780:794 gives 783.0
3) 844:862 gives 845.0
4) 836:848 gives 839.0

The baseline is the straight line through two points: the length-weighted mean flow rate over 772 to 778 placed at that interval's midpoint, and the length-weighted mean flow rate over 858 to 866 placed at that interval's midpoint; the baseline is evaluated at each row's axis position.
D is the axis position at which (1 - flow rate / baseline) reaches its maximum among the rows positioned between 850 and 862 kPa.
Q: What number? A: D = 851.0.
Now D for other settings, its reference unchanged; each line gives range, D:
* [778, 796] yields 783.0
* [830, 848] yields 839.0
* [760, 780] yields 763.0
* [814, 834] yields 833.0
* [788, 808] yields 793.0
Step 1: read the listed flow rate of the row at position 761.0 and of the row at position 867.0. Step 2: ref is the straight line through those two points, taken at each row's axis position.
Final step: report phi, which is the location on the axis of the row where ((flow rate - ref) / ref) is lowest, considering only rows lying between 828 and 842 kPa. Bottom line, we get 839.0 kPa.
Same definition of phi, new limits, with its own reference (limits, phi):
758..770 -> 763.0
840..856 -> 841.0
